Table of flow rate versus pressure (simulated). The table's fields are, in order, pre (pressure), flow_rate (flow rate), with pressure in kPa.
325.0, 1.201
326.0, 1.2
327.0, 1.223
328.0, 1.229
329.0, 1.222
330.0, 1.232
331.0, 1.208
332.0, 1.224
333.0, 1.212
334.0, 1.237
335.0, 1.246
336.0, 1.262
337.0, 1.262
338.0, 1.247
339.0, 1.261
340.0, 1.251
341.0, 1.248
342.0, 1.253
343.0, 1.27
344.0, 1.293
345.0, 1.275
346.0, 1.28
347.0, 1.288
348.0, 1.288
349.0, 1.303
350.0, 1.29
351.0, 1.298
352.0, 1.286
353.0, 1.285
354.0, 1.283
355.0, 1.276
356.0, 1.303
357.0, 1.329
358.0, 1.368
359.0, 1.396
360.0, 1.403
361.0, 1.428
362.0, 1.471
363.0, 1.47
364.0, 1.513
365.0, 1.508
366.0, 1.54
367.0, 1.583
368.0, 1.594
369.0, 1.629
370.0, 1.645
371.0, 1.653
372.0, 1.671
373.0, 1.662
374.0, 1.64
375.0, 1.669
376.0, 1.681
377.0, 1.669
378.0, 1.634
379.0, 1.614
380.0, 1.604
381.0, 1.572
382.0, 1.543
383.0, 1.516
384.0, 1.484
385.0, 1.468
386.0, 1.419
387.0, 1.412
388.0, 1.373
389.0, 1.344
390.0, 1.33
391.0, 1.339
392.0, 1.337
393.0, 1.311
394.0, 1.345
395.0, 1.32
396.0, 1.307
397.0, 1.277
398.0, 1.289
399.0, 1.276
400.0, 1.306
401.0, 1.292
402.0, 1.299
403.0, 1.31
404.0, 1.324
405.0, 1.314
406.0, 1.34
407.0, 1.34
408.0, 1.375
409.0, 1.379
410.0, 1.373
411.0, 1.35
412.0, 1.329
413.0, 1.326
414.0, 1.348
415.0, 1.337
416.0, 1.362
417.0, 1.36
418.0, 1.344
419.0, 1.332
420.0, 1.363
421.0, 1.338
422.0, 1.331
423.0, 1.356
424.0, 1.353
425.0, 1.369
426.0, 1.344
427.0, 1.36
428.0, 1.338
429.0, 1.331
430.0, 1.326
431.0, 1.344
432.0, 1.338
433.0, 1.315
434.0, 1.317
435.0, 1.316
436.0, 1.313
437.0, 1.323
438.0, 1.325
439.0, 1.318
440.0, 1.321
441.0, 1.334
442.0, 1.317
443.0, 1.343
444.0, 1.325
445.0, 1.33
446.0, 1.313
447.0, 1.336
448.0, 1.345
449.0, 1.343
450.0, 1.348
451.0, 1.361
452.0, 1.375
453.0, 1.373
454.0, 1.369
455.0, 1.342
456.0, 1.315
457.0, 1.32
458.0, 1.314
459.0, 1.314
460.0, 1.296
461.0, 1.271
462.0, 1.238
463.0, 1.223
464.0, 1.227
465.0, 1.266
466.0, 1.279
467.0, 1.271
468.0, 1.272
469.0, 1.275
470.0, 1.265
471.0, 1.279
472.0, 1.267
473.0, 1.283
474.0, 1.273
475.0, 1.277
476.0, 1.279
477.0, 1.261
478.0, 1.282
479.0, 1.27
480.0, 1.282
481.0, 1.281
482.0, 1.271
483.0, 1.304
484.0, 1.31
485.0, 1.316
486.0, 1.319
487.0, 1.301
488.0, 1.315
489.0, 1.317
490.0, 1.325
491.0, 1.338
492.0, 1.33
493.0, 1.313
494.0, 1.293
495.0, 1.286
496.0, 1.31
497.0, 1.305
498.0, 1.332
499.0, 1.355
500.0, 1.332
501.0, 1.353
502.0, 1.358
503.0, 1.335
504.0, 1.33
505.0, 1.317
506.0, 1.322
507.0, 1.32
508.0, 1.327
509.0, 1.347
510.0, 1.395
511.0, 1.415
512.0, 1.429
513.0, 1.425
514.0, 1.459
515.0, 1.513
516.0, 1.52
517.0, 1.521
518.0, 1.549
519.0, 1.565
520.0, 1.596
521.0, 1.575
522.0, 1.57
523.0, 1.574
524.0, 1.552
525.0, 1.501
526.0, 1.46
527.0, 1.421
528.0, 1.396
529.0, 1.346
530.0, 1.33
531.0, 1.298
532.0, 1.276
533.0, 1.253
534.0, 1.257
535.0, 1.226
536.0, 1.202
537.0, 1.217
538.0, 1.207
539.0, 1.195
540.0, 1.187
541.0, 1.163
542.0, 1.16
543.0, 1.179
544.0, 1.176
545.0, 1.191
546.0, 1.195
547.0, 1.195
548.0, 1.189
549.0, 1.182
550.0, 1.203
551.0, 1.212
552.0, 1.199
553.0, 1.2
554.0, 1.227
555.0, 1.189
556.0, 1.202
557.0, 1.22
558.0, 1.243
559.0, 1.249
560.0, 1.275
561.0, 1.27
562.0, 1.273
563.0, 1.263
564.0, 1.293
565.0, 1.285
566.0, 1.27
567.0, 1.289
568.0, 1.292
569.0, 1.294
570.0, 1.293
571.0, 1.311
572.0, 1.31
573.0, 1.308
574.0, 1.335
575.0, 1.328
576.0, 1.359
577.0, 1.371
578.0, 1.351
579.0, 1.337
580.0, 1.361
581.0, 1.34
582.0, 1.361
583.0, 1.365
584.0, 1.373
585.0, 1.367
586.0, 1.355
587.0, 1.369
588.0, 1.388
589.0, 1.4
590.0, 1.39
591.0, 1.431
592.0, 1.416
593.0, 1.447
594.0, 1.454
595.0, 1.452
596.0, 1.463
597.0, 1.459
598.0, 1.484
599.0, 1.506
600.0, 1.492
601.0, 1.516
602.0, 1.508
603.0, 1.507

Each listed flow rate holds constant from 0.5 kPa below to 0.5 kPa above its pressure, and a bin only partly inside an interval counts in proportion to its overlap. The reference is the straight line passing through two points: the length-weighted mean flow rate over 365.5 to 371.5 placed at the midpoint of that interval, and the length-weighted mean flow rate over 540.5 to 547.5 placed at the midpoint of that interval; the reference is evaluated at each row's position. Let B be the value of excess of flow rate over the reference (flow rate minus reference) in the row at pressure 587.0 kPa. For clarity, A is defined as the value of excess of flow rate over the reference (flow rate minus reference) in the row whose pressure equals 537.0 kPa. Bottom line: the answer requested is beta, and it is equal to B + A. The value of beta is 0.31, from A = 0.02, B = 0.29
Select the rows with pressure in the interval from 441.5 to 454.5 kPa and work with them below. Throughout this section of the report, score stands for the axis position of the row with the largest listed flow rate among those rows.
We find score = 452.0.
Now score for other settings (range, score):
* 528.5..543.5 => 529.0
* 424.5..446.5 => 425.0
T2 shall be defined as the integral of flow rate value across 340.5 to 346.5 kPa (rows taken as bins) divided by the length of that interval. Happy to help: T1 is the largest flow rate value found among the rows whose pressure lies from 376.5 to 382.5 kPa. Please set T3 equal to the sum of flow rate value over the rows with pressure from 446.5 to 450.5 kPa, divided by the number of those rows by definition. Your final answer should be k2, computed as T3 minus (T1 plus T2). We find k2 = -1.60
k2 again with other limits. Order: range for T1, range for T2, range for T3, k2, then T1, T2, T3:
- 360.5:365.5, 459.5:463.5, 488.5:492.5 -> -1.44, 1.513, 1.26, 1.33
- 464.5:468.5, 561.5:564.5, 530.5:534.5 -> -1.28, 1.279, 1.28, 1.27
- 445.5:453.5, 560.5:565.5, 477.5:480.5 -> -1.37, 1.375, 1.28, 1.28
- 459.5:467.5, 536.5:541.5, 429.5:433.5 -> -1.16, 1.296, 1.19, 1.33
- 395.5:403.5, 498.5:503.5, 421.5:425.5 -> -1.30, 1.31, 1.35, 1.35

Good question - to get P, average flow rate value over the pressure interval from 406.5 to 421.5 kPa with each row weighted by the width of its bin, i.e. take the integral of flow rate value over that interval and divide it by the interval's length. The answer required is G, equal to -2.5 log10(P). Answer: -0.33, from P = 1.35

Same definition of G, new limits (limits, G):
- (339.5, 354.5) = -0.27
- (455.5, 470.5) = -0.26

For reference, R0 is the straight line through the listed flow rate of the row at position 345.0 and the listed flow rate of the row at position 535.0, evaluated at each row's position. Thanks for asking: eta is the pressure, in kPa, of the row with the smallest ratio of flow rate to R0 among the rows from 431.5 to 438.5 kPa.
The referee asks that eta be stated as 436.0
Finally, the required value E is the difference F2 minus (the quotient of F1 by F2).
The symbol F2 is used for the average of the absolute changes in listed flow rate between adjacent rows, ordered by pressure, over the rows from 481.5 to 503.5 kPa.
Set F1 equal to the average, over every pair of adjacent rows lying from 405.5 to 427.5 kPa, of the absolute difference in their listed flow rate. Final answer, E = -1.1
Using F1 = 0.016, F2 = 0.015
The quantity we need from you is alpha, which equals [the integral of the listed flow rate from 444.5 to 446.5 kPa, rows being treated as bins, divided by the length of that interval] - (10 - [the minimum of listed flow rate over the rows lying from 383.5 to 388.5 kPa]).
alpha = -7.31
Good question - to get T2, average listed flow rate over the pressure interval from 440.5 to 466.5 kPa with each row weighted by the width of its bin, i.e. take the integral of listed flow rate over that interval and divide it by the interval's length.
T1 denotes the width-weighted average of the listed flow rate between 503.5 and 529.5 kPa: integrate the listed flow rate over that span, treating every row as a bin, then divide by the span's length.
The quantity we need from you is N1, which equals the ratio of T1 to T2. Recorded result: 1.10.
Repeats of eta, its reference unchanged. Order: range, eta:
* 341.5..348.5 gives 342.0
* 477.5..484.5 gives 479.0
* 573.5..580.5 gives 575.0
